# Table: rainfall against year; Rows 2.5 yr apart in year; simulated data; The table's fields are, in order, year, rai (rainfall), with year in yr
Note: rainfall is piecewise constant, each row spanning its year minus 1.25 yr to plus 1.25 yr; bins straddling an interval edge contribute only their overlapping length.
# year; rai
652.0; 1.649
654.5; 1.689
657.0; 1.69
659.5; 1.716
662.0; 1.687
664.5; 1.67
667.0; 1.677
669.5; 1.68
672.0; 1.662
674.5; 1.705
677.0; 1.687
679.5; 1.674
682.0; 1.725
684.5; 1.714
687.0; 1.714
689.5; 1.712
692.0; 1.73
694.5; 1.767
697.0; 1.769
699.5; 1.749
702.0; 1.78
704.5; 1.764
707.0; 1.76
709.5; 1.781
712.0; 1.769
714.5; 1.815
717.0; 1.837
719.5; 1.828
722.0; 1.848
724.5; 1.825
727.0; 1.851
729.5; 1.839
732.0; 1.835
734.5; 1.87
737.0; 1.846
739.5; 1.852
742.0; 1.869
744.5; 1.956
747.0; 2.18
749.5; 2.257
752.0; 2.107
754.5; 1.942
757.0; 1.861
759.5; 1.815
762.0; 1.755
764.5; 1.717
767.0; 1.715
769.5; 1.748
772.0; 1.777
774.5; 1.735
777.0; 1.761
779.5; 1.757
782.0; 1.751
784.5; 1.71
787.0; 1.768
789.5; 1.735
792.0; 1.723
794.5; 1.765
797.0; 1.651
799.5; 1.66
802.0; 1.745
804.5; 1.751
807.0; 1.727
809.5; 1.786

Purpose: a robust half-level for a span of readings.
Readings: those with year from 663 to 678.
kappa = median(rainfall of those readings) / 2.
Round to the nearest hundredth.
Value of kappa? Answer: 0.84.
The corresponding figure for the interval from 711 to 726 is 0.91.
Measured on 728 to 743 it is 0.92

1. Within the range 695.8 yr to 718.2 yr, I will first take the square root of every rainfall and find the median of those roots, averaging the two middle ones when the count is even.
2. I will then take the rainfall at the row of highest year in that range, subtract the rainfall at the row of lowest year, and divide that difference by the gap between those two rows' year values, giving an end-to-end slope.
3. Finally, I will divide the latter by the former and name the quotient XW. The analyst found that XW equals 0.0026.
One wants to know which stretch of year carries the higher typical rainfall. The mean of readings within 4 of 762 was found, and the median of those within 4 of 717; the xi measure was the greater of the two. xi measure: 1.83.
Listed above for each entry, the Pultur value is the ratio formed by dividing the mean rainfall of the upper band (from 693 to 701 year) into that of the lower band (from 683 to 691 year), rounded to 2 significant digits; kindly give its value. 0.97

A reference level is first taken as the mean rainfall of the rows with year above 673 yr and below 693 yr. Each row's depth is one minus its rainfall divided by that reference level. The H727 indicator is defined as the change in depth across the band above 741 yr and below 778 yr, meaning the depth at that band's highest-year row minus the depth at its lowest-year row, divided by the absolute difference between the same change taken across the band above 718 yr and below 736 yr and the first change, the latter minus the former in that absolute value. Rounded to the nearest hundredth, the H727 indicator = 0.72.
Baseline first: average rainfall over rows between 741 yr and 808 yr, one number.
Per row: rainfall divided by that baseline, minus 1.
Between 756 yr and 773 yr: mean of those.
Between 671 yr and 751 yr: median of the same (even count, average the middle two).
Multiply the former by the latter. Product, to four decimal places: 0.0004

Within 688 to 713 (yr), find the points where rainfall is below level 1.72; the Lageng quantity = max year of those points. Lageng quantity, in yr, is 689.5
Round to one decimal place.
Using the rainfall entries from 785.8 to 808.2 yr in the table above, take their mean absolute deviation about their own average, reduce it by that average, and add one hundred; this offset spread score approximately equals 98.3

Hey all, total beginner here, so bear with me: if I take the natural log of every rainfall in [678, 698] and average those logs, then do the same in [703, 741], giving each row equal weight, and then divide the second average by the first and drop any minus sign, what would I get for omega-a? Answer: 1.10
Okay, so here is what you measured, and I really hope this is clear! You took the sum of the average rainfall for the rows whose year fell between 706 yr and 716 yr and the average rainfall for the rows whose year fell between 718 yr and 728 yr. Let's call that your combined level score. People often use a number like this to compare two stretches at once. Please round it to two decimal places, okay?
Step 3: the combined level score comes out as 3.62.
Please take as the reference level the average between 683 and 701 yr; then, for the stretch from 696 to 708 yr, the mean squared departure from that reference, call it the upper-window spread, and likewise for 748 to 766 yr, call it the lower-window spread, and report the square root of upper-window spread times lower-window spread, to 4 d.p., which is 0.0077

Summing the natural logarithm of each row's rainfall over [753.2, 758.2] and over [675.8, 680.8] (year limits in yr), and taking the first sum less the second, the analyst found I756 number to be 0.25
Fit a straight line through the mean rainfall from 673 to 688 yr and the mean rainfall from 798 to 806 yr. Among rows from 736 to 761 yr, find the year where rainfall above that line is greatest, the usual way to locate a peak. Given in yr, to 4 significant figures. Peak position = 749.5 yr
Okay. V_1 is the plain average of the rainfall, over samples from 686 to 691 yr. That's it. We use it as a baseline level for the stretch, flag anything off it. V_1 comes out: 1.71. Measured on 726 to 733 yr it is 1.84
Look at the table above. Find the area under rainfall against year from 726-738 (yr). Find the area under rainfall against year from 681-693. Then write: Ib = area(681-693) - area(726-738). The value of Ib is -1.6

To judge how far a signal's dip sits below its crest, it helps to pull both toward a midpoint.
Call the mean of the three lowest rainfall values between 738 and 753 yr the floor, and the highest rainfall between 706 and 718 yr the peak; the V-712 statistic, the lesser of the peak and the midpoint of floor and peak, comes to 1.837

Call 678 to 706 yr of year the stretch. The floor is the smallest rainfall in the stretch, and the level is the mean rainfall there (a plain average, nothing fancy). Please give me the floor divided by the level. 0.964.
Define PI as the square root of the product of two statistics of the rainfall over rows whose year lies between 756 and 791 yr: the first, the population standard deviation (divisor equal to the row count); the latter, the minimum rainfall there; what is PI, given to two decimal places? 0.26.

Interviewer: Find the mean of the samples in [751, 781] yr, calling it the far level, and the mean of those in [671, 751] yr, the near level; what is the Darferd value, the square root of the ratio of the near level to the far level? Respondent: 1.00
